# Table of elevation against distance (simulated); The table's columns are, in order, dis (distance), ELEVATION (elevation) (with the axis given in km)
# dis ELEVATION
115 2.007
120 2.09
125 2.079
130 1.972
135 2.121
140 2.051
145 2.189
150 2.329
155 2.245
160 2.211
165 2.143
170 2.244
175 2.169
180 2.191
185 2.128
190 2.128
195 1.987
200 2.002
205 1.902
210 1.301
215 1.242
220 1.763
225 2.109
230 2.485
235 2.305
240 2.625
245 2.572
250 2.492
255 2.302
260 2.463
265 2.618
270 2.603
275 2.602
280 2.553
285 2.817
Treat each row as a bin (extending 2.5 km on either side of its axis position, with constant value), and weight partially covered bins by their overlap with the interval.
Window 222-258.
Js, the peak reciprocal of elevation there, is 0.474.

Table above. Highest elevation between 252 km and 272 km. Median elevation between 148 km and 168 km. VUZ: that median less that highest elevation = -0.39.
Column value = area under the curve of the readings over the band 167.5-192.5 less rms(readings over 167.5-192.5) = 52.1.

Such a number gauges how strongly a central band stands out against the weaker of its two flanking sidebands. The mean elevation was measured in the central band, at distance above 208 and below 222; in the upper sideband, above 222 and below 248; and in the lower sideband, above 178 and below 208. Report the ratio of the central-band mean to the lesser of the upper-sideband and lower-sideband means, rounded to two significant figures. 0.70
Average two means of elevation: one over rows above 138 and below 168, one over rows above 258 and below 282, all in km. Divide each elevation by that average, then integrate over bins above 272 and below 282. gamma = 11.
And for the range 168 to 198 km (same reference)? 27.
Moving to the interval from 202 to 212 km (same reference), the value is 7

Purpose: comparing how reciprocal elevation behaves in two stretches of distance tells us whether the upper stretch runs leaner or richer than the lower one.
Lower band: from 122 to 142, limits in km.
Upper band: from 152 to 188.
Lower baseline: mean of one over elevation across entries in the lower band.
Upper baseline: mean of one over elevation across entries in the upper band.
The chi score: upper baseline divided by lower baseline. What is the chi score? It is 0.938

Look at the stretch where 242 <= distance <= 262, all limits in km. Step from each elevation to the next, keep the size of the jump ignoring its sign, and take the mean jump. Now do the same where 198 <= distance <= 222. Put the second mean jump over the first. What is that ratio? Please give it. 2.2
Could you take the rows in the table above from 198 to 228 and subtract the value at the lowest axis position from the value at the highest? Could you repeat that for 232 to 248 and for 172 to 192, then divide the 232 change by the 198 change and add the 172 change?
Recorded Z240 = 2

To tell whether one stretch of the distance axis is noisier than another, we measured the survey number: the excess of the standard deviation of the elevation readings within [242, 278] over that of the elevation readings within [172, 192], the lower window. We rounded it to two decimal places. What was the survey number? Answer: 0.08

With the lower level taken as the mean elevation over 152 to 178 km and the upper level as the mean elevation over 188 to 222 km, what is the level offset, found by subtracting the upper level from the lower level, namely 0.4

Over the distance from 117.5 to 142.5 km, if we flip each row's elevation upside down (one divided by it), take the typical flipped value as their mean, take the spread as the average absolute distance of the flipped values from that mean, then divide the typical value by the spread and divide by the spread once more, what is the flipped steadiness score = 5084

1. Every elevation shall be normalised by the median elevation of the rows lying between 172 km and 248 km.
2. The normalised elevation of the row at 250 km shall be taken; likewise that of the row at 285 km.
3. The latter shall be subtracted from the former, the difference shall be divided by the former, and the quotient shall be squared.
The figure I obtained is 0.017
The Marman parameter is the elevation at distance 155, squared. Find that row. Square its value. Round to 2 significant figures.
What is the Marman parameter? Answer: 5.0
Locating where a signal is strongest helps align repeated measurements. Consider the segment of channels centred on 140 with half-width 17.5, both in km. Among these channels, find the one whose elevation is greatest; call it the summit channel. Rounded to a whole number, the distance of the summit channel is 150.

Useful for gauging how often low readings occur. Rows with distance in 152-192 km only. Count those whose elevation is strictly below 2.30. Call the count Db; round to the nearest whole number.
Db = 8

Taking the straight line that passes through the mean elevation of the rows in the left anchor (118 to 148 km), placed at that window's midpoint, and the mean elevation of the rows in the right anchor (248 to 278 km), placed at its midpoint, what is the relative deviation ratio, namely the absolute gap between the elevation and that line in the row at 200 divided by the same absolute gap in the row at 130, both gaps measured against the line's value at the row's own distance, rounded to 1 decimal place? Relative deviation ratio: 2.9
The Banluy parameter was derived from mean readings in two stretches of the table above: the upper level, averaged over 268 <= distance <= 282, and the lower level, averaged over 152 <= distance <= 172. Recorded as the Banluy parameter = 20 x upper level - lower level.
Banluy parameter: 50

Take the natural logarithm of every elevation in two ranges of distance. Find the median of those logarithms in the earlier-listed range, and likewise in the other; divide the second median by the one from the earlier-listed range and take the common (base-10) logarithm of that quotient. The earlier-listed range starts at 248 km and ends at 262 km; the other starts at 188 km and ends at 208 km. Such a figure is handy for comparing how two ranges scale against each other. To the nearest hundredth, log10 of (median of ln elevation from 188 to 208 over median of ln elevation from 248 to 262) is -0.12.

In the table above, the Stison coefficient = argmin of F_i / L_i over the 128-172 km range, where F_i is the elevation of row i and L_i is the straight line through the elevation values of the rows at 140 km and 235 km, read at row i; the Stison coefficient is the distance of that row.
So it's 130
